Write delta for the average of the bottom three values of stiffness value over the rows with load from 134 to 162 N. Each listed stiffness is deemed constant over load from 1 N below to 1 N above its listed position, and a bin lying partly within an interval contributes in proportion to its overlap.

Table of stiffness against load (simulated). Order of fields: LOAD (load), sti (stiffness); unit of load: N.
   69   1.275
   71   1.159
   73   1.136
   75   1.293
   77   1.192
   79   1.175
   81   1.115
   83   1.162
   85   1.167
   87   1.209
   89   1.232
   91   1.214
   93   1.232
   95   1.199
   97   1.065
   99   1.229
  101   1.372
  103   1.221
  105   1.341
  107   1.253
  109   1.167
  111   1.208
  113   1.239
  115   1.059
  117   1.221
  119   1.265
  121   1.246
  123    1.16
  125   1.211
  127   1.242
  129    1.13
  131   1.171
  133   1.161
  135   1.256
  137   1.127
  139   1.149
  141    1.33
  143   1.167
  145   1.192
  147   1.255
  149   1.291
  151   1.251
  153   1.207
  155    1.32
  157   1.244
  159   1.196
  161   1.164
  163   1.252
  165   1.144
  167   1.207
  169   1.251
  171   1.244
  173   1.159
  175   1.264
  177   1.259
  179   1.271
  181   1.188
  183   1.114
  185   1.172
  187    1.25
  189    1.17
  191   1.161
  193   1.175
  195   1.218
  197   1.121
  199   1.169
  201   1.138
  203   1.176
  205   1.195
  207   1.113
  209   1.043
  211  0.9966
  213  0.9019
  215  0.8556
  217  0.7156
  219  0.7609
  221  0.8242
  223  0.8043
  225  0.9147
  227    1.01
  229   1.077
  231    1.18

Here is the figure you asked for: 1.15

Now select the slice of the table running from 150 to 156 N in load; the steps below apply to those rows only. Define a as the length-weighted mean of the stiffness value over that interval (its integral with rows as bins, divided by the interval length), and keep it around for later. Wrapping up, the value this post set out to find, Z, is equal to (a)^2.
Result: 1.59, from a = 1.26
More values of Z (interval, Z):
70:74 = 1.32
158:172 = 1.46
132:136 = 1.46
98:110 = 1.60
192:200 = 1.37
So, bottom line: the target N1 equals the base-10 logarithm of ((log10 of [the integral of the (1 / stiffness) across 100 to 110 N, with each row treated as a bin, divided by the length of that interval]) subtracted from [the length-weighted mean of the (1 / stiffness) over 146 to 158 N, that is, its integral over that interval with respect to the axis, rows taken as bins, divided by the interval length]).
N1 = -0.048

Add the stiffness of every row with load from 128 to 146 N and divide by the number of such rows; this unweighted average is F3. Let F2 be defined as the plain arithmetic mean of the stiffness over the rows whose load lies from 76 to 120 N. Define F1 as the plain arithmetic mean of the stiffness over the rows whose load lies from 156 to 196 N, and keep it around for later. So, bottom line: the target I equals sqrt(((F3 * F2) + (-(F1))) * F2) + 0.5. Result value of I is 1.0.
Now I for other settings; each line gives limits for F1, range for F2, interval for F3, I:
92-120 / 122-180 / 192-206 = 1.0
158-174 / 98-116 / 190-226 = 0.7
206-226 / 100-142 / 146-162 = 1.4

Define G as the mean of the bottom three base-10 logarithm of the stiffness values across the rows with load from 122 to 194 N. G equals 0.051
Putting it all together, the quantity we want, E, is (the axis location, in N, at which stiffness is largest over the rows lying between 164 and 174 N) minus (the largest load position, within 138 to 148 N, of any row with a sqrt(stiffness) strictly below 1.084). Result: 26 N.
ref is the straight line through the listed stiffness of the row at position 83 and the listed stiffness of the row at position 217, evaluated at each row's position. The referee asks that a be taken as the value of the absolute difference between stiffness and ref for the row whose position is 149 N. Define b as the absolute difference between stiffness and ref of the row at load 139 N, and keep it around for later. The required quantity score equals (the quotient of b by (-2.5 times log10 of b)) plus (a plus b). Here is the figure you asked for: 0.61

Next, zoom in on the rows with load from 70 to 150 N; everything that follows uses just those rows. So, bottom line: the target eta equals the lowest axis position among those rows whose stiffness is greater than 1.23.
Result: 75 N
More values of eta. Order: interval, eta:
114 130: 119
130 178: 135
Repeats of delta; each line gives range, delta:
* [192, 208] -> 1.12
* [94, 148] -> 1.08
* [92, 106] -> 1.16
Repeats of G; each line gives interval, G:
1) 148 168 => 0.067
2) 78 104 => 0.047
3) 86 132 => 0.035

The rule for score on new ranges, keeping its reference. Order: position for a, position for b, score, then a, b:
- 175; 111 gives 0.61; 0.41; 0.14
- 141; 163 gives 1.04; 0.36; 0.36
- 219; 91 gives 0.16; 0.05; 0.08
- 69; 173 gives 0.59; 0.07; 0.30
